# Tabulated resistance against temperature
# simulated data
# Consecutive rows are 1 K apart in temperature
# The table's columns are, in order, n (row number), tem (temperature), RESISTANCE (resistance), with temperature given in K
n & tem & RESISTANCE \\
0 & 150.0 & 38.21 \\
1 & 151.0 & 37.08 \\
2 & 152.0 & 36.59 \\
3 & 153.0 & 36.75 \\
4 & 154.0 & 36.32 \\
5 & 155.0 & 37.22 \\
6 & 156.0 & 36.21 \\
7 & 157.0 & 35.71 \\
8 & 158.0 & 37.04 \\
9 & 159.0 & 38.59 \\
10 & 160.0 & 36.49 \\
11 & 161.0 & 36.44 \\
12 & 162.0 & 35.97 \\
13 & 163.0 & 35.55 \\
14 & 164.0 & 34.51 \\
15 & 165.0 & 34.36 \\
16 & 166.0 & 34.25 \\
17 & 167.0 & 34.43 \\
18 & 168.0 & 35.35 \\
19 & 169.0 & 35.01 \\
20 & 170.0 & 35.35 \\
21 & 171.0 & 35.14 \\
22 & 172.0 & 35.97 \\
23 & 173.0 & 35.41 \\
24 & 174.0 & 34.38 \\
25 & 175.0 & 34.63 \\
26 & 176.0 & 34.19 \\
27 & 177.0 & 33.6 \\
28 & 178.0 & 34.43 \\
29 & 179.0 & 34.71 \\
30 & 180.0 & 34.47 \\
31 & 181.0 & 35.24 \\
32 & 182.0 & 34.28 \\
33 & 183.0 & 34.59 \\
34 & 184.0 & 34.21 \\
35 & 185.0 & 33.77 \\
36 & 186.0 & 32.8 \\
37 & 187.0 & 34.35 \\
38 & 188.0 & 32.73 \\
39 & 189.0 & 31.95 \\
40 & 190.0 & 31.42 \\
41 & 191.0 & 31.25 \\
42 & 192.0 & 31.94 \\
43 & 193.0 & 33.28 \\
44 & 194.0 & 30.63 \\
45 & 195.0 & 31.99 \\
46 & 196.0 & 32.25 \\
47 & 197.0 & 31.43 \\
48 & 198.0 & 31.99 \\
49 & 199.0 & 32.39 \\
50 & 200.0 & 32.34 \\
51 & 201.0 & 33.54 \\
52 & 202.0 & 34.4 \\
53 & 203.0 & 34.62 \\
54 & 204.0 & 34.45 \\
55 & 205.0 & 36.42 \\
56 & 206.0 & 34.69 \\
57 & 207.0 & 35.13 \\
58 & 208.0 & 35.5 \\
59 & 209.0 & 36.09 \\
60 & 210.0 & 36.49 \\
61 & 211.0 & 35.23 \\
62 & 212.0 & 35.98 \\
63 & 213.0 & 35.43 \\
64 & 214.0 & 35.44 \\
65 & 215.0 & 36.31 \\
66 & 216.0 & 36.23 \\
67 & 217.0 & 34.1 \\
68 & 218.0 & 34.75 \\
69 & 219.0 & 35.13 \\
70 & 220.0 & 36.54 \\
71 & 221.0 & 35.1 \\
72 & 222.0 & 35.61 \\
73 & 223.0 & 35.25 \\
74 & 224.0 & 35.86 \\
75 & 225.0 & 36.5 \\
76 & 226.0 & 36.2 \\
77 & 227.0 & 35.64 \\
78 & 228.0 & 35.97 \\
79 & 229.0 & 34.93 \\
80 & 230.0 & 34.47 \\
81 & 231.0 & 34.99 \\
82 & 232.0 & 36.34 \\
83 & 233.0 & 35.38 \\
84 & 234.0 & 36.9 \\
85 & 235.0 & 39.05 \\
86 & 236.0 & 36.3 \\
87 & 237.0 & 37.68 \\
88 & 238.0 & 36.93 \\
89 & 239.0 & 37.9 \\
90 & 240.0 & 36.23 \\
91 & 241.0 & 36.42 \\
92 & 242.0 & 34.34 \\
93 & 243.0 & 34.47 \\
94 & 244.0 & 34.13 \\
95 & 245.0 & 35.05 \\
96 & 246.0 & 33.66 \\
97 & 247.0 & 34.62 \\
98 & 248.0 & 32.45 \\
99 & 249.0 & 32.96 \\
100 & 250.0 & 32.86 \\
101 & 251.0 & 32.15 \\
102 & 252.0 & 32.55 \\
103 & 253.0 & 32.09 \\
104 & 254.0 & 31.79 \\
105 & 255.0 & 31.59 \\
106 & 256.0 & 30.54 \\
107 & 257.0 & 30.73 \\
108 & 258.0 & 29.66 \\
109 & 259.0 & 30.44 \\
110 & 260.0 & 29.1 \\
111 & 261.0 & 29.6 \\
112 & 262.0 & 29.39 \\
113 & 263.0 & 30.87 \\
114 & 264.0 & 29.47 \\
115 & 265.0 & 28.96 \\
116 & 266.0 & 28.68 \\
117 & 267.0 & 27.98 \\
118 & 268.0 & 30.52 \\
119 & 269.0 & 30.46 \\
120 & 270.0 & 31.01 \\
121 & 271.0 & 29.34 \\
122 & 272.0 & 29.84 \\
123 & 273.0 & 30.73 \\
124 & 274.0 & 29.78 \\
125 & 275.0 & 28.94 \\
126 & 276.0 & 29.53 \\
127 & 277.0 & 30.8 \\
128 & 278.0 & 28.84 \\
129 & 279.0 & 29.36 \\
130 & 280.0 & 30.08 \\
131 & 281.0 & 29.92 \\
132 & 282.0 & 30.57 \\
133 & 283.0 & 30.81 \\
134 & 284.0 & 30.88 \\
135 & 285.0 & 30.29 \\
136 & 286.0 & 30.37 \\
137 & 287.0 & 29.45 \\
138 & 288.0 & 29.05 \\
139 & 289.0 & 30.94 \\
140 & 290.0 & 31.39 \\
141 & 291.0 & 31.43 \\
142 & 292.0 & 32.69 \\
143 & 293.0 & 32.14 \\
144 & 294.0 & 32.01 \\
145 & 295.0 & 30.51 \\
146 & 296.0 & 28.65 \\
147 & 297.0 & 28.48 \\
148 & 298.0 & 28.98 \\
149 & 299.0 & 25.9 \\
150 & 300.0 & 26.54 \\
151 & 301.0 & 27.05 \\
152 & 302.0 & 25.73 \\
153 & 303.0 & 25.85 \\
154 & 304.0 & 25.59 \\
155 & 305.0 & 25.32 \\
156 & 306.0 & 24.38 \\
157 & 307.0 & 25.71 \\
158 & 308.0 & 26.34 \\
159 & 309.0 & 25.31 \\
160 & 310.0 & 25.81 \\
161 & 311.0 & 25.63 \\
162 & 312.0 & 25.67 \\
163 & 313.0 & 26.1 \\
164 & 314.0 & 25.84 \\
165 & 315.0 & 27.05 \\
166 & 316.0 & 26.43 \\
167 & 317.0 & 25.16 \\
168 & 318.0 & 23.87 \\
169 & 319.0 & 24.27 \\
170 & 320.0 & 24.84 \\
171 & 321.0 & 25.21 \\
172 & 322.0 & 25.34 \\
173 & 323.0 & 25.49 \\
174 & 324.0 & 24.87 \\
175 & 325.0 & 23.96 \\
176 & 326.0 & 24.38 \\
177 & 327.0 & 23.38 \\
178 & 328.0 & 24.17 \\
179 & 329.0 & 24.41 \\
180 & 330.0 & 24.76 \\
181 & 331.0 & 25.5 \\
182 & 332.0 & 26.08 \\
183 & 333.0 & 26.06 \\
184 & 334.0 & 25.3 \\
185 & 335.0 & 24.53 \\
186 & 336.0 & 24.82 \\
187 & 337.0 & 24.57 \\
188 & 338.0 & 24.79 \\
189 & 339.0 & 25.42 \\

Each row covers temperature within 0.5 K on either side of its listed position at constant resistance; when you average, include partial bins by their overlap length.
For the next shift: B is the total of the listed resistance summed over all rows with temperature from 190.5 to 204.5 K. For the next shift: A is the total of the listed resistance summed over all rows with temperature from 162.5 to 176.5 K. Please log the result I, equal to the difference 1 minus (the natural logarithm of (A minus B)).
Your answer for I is -2.47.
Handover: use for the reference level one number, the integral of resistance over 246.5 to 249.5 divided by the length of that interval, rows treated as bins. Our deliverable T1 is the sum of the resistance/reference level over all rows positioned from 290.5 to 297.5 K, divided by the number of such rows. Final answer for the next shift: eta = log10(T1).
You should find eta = -0.03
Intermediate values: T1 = 0.93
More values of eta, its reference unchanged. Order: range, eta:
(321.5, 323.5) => -0.12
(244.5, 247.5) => 0.01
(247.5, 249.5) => -0.01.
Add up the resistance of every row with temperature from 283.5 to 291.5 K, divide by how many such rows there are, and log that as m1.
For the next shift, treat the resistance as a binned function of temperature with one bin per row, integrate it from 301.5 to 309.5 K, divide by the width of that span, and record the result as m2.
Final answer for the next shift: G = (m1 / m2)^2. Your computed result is 1.4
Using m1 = 30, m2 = 26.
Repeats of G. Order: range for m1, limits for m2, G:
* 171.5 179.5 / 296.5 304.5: 1.7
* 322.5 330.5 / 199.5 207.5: 0.5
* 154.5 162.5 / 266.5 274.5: 1.5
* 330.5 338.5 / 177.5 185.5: 0.5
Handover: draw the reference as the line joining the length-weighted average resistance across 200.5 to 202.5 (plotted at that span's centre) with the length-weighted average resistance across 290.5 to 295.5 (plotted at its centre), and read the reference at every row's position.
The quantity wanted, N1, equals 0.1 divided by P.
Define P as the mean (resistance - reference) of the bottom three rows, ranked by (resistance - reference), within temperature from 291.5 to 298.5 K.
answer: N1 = -0.03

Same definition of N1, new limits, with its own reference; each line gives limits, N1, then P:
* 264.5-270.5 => -0.03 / -4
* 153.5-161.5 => 0.10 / 1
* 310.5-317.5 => -0.02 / -6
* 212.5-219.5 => 0.09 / 1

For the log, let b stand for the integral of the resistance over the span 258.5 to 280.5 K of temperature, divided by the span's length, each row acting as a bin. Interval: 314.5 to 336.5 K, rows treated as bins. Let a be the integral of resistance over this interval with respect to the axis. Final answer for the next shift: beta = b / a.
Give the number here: 0.054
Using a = 550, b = 30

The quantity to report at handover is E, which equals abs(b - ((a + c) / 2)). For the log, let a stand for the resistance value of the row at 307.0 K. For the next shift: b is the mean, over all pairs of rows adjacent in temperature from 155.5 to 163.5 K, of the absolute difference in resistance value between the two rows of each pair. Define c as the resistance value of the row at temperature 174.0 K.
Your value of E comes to 29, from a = 25.71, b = 0.92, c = 34.38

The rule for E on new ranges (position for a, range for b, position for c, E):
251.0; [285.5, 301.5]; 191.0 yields 31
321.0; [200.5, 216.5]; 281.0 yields 27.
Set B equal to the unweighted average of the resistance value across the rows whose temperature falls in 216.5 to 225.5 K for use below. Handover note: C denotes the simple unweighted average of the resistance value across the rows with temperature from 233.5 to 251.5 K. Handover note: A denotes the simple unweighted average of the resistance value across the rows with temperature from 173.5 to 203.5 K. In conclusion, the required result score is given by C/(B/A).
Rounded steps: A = 33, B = 35.4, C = 35.2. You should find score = 33.1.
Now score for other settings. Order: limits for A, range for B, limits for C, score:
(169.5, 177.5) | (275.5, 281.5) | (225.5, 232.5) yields 41.6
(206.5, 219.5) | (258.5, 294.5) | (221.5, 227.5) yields 42.2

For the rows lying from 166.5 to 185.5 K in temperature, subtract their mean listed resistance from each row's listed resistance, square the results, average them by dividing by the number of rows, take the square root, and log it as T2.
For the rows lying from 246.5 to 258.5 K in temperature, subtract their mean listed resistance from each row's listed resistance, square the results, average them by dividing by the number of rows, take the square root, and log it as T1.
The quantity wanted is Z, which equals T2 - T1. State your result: -0.65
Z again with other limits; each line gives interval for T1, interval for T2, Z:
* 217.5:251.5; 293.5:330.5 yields 0.28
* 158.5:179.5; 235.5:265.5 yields 1.59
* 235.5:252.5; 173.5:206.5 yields -0.46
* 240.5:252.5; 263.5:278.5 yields -0.34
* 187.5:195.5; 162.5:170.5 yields -0.29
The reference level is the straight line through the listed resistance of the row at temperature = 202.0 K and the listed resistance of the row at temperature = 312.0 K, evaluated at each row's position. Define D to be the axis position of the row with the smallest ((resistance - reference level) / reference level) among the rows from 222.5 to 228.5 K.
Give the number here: 223.0 K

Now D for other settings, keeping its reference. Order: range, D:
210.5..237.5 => 217.0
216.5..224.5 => 217.0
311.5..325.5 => 318.0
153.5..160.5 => 157.0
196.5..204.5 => 197.0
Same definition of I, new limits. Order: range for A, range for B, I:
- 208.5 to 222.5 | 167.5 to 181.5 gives -1.36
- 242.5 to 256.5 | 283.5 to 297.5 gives -2.49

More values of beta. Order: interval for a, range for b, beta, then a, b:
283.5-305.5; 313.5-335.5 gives 0.039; 639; 25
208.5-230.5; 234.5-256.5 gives 0.044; 783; 34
